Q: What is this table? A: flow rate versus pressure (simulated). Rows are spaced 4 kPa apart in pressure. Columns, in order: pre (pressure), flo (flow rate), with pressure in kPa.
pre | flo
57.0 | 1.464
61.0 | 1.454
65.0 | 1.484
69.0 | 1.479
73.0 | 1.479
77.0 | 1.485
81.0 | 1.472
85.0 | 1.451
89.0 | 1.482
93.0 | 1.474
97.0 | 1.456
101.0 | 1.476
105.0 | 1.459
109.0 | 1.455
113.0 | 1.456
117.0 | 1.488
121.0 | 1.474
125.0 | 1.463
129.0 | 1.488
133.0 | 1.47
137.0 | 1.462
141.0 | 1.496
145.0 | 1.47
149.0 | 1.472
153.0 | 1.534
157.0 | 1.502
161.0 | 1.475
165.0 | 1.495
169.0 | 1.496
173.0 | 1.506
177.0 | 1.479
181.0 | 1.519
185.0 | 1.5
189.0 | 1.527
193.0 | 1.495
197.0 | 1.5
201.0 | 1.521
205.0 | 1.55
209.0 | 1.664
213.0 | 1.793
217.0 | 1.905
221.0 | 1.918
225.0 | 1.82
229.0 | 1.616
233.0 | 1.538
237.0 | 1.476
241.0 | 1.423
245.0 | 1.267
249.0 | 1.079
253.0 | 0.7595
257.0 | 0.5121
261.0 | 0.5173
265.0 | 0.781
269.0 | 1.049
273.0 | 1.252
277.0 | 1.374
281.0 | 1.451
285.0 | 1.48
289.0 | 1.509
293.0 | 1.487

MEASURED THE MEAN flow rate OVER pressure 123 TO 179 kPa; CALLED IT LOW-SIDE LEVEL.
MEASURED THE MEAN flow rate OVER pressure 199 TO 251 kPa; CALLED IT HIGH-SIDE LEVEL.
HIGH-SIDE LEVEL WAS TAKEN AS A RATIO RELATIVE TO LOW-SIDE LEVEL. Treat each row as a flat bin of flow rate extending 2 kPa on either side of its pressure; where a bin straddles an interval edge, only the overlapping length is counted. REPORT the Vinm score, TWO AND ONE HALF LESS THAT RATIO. 1.44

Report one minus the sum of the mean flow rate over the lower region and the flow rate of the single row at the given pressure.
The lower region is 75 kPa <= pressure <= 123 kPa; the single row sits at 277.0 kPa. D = -1.84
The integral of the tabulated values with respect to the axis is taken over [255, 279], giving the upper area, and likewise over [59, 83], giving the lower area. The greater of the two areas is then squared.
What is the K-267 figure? 1254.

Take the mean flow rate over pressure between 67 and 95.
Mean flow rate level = 1.475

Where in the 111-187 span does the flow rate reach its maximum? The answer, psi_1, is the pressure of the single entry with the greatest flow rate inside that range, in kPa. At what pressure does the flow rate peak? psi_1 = 153.0 kPa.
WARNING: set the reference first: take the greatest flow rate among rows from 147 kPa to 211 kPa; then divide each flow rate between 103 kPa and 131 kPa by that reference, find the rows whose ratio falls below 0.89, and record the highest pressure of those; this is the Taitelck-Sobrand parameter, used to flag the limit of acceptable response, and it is 125.0 kPa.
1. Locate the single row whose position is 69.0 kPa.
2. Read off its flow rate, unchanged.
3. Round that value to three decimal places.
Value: 1.479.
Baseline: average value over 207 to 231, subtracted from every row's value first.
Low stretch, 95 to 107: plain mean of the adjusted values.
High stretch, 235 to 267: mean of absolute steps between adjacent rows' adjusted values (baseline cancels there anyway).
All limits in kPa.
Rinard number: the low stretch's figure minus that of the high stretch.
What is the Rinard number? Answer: -0.50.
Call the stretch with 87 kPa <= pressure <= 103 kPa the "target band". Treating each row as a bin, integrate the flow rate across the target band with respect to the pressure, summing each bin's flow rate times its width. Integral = 23.6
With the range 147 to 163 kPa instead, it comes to 23.9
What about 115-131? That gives 23.7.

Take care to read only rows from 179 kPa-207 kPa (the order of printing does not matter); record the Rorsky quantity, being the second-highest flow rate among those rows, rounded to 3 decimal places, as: 1.527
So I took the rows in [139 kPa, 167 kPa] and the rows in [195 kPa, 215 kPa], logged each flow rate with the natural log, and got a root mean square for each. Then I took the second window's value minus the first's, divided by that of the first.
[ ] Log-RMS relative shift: 0.19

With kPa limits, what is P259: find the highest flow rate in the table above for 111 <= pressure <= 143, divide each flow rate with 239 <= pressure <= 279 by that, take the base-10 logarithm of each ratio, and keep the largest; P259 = -0.022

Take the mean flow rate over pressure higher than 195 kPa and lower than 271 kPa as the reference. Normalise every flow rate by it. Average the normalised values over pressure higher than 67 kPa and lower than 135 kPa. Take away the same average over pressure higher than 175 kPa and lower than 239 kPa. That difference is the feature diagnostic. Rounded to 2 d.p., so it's -0.11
